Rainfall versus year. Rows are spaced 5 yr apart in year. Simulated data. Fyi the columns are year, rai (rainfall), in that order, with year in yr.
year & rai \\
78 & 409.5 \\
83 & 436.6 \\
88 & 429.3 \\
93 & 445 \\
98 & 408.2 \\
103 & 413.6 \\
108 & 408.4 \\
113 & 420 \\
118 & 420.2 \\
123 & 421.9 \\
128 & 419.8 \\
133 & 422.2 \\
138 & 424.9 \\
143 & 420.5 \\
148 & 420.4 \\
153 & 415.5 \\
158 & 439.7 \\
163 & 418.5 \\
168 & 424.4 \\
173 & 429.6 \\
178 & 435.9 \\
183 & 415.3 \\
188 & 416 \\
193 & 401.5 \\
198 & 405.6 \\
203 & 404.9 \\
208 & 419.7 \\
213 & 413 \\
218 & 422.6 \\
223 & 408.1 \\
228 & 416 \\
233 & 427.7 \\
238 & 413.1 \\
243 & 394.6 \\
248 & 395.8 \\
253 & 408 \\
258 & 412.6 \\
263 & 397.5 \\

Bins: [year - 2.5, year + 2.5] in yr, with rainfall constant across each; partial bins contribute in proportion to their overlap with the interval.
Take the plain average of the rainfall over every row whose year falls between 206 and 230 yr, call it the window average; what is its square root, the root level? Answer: 20.39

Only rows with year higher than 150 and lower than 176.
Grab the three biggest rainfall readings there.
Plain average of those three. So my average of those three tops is 431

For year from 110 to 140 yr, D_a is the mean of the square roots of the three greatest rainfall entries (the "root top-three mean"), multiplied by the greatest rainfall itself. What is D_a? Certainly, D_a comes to 8739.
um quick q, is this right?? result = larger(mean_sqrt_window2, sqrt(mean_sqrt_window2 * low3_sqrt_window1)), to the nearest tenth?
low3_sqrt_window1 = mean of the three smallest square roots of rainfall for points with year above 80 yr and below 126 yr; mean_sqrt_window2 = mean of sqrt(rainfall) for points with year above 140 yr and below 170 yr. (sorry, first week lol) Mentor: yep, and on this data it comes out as 20.6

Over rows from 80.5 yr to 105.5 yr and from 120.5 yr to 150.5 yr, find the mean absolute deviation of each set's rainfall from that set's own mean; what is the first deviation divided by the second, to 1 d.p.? 9.0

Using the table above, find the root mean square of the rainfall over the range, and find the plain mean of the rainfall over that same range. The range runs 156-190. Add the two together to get 851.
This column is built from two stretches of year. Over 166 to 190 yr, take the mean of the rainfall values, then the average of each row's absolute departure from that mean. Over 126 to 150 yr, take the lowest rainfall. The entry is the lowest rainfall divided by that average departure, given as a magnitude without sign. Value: 61.1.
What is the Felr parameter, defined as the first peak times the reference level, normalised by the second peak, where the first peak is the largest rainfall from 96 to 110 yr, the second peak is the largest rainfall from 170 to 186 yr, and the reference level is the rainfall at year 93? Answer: 422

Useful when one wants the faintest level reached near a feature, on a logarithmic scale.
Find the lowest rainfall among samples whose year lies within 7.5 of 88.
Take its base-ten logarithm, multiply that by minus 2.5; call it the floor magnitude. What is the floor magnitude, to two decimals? -6.58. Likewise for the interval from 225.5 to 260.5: -6.49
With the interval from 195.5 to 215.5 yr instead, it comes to -6.52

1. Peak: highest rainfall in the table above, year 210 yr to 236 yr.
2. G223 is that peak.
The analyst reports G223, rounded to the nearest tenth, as 427.7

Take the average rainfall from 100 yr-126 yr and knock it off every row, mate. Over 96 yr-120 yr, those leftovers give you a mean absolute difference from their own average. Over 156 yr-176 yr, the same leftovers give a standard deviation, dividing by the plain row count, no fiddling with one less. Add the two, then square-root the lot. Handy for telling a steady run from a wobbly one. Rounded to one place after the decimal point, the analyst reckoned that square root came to 3.6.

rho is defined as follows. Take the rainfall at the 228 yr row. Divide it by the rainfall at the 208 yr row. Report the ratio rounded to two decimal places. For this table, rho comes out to 0.99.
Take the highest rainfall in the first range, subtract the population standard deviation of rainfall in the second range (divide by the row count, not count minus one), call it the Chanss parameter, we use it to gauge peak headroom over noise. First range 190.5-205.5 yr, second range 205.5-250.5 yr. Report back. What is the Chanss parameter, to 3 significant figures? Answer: 395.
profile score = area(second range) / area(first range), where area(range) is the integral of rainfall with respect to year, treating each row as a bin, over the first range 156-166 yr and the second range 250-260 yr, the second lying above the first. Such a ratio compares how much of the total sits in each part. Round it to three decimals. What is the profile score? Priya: 0.956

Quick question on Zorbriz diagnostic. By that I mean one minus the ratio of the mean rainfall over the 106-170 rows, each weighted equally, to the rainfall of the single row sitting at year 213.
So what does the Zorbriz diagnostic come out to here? -0.020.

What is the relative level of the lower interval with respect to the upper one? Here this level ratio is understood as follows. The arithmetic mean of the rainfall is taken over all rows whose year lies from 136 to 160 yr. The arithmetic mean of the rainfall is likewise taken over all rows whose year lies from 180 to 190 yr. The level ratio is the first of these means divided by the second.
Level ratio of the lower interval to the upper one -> 1.02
